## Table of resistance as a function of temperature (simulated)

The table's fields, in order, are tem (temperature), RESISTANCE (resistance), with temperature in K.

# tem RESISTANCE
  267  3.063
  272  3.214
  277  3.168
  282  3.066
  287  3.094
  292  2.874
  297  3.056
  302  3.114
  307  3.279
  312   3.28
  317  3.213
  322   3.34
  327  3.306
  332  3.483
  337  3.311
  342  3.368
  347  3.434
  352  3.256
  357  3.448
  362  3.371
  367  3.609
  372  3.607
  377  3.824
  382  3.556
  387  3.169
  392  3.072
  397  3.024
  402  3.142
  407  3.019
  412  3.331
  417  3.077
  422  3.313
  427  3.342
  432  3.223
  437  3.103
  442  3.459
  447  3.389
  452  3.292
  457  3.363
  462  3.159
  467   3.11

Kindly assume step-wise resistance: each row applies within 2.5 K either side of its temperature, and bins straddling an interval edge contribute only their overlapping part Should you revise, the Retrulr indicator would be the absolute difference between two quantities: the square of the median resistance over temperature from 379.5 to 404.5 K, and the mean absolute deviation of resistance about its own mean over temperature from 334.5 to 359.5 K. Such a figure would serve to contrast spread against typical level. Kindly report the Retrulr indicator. 9.8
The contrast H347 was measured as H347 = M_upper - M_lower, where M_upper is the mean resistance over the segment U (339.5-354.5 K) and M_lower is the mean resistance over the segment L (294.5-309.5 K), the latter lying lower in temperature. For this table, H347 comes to 0.2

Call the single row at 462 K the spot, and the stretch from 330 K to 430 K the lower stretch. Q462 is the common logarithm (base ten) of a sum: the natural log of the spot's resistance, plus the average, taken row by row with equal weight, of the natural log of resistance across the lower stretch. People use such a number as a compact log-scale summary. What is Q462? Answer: 0.372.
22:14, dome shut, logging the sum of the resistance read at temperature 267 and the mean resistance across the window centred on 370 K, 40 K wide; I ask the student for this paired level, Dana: 6.5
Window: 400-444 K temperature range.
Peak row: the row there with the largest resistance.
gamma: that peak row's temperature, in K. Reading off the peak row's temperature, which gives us 442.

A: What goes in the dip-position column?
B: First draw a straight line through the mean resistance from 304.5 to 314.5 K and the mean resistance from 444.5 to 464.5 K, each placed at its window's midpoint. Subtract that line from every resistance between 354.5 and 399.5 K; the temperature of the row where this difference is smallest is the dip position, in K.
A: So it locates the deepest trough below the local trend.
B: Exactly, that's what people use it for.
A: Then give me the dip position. 397 K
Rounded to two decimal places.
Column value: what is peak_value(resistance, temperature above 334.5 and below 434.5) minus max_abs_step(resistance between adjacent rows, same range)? 3.44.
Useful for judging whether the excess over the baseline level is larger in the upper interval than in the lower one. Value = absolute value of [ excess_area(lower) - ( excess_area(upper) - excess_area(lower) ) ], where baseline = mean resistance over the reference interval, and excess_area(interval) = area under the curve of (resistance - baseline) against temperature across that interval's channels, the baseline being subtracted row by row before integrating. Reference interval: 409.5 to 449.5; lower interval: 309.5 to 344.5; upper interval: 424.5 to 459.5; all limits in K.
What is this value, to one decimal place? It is 2.4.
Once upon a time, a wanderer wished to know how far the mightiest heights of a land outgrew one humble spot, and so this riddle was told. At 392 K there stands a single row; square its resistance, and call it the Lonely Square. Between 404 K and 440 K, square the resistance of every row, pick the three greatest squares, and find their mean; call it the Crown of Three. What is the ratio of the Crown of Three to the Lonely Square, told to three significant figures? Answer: 1.17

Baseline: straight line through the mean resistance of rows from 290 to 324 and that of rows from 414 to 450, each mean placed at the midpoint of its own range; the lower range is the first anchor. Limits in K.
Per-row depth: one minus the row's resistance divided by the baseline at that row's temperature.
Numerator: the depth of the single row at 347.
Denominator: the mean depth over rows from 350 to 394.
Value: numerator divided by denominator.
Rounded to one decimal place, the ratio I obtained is 1.1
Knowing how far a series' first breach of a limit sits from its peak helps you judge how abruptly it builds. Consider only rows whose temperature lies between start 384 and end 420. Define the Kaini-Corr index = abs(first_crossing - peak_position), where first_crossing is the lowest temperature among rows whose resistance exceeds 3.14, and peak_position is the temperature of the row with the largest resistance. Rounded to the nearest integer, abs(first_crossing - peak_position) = 25 K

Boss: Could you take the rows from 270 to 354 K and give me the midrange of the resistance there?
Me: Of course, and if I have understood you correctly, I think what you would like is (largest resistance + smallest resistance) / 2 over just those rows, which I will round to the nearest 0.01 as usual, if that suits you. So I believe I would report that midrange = 3.18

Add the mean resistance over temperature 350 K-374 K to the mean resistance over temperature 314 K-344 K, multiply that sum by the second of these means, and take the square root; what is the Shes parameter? 4.76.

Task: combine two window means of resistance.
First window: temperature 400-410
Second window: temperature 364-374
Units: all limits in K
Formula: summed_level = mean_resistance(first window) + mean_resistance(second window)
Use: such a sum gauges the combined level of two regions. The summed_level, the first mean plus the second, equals 6.69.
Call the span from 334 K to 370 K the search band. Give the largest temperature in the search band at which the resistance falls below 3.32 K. 352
